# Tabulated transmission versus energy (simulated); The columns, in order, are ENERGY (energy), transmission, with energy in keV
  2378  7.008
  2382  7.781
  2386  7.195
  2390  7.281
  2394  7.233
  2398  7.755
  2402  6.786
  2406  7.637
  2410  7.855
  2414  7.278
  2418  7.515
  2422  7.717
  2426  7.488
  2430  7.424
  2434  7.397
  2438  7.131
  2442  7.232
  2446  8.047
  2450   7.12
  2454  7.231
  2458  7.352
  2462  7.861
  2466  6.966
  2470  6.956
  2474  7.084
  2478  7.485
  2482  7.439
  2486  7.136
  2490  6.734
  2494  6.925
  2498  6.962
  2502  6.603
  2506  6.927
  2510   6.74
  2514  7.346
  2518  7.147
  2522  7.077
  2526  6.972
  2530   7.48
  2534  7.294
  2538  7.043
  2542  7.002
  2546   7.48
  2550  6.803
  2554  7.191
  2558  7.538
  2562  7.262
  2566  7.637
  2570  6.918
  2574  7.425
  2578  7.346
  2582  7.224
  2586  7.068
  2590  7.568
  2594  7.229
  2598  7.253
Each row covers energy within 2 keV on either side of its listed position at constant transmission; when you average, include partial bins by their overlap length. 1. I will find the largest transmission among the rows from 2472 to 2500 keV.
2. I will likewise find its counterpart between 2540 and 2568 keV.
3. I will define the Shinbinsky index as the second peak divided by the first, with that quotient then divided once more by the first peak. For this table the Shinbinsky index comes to 0.136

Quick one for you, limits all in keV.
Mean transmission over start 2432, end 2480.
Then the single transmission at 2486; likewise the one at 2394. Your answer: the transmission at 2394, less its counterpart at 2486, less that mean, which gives -7.2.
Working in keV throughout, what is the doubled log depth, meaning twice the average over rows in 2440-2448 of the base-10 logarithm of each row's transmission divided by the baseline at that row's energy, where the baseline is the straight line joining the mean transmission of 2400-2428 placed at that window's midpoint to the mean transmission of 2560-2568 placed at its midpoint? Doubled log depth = 0.019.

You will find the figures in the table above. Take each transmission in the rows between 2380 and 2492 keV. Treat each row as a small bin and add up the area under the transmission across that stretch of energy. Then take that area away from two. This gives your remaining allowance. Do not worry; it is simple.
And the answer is -822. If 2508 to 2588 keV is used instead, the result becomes -574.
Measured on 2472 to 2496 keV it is -169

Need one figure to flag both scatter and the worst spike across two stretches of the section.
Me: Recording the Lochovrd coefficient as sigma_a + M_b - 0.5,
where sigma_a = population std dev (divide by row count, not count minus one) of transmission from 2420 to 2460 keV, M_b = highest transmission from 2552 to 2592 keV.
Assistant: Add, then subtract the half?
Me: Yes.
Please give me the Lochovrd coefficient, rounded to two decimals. 7.41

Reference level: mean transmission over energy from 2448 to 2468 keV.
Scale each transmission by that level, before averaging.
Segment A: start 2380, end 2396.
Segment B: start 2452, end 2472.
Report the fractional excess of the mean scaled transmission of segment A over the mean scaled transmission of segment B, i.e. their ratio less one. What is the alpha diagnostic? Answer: 0.014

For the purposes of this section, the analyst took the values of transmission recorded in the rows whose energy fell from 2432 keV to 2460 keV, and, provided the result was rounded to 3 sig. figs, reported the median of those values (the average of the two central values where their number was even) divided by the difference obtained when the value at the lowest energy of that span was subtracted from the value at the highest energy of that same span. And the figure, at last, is -161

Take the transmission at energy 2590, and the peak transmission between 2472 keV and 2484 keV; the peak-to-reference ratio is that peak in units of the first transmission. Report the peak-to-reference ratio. 0.99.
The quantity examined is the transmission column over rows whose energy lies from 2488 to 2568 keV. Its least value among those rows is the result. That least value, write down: 6.603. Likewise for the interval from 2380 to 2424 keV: 6.786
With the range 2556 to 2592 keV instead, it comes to 6.918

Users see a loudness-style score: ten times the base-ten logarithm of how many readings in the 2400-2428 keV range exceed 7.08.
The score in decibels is 7.8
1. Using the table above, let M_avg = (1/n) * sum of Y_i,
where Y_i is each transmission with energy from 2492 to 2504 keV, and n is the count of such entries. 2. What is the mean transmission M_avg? 6.83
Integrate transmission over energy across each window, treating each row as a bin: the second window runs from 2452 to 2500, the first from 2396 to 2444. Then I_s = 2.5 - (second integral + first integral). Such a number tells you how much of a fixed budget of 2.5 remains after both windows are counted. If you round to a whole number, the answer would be -699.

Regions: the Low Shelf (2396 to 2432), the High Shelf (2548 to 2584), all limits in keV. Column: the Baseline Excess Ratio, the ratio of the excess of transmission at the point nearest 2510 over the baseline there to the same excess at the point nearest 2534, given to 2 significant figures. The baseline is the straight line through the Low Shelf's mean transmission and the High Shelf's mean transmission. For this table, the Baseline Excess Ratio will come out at 38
